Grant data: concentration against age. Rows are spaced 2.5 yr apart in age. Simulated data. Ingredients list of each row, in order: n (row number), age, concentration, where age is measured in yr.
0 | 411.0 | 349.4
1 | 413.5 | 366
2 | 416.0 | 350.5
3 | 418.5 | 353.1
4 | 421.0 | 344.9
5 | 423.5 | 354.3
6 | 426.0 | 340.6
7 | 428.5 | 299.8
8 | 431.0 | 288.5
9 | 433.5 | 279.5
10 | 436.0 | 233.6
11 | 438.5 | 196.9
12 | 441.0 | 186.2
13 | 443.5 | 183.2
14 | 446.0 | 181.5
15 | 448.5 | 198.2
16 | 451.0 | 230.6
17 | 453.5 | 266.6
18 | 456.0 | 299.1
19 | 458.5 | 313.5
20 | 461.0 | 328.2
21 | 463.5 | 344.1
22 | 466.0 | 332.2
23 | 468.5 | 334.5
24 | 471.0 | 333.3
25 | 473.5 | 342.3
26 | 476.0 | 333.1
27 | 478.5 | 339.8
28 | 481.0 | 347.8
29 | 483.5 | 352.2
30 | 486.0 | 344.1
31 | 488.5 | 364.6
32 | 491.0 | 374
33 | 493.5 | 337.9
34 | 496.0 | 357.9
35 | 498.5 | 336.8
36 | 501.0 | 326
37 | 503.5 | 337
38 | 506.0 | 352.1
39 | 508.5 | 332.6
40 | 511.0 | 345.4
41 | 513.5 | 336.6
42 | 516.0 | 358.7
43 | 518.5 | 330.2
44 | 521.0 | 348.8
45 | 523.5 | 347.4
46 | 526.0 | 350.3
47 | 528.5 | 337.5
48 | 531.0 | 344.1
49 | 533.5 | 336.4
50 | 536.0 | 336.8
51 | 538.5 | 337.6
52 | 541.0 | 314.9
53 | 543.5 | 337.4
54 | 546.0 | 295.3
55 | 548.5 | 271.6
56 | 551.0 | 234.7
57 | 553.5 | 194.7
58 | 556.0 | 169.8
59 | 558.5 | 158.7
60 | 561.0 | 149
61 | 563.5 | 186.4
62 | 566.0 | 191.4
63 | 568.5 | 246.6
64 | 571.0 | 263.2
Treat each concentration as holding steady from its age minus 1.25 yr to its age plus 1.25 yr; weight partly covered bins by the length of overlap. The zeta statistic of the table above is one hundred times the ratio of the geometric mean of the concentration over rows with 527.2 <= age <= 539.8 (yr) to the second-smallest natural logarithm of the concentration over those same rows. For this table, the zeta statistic 5816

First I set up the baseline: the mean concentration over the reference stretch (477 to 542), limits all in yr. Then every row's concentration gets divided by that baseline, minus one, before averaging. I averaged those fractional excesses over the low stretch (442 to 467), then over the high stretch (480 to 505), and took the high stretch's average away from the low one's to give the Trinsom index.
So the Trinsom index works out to -0.2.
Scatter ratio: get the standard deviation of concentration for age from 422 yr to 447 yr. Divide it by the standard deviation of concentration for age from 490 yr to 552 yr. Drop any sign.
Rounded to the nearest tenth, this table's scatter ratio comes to 2.3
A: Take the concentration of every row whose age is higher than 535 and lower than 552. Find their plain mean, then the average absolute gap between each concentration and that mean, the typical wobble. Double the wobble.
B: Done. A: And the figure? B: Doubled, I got 63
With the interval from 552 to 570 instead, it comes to 45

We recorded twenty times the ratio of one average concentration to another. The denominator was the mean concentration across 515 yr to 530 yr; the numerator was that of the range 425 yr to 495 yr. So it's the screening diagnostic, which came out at 17.2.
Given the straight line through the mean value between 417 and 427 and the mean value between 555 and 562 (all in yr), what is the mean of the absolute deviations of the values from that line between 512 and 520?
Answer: 124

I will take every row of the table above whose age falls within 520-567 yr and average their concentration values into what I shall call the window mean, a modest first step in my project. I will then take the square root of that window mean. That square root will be 16.6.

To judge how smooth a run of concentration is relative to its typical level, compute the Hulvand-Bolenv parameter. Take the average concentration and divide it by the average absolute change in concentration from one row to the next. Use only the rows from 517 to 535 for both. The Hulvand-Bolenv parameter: 41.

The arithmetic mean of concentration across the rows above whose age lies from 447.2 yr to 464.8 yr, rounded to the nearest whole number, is 283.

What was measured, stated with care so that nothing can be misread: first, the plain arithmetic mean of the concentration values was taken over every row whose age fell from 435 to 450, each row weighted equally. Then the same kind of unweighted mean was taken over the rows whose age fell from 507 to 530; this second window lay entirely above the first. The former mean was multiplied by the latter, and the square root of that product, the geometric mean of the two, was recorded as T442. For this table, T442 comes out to 260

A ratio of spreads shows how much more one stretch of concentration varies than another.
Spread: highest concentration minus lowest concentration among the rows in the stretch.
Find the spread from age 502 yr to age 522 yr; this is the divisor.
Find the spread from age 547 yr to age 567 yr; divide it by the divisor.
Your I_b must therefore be 4.3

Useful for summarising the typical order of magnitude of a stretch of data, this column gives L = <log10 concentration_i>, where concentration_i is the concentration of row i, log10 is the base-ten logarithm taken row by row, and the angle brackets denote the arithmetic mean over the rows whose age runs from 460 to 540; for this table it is 2.53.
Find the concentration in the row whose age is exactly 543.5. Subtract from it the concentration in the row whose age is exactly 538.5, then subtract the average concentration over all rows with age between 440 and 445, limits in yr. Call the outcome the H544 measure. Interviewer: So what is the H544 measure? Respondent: -185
